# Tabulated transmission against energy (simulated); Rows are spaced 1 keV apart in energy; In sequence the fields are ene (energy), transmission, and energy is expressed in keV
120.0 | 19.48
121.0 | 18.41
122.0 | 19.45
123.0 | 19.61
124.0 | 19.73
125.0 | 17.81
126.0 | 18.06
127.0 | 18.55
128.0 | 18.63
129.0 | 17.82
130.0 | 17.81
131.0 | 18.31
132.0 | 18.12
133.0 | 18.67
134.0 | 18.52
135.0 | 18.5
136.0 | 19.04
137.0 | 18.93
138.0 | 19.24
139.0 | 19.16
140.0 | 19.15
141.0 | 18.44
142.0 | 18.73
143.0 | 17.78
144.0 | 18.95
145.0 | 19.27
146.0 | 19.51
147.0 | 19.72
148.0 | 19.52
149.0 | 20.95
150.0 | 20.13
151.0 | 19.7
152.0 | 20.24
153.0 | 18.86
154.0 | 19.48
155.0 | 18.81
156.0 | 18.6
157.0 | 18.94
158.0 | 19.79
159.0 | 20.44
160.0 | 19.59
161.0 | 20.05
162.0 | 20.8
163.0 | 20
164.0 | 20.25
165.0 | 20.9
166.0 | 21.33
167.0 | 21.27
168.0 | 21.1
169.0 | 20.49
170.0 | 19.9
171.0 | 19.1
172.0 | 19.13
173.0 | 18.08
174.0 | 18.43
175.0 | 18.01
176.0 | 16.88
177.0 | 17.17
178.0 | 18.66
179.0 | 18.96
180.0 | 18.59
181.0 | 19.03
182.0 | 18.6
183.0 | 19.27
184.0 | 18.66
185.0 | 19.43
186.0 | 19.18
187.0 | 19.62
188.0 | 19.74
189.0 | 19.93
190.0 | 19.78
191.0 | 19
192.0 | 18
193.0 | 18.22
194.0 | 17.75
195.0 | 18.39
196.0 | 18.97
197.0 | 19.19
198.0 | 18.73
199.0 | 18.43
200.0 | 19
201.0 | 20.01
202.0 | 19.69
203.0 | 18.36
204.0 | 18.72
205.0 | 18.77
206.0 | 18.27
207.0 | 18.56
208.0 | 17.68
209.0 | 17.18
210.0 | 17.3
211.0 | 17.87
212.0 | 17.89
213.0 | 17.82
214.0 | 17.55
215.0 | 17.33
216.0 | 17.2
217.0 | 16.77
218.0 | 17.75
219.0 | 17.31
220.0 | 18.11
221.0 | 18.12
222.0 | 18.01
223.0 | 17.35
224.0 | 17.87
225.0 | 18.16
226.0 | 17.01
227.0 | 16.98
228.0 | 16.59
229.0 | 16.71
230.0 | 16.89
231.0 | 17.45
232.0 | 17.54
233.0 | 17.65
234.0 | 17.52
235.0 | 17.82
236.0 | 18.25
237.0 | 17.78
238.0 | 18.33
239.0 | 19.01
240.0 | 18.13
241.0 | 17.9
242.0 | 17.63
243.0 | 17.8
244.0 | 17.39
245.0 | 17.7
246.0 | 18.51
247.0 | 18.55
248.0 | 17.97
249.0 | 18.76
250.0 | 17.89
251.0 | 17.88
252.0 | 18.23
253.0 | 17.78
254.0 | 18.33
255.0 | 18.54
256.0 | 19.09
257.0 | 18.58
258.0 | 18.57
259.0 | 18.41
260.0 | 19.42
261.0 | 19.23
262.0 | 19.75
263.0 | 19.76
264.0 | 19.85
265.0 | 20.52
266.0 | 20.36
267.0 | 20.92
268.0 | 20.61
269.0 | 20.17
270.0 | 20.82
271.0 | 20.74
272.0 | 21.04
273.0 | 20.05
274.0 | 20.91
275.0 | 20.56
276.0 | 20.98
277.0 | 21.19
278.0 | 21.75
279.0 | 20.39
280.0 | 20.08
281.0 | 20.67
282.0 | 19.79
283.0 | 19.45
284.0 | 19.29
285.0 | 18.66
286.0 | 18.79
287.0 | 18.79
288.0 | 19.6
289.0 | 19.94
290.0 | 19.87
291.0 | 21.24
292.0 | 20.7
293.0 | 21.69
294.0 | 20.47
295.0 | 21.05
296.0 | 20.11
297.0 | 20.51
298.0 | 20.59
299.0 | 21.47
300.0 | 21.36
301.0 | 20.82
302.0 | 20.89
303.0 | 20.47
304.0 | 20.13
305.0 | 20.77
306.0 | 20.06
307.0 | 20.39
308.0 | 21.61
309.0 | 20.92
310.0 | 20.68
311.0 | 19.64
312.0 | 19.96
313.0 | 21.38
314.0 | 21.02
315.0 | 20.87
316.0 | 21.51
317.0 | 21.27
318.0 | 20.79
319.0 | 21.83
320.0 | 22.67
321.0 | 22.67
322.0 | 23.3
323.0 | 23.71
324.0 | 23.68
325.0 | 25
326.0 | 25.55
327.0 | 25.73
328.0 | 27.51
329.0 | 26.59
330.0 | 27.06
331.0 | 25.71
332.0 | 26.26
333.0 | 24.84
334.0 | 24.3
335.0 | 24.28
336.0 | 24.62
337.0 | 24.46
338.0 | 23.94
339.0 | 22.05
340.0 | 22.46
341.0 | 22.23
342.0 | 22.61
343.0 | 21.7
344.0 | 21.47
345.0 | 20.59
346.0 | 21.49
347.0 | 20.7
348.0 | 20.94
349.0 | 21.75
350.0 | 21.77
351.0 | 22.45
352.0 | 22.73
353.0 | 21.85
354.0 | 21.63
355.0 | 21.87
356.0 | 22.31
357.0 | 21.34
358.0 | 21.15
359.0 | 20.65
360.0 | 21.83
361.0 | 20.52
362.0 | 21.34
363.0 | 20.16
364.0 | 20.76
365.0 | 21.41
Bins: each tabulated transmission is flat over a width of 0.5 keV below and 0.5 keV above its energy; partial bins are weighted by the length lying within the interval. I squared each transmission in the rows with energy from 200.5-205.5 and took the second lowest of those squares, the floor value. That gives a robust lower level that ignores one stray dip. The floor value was 350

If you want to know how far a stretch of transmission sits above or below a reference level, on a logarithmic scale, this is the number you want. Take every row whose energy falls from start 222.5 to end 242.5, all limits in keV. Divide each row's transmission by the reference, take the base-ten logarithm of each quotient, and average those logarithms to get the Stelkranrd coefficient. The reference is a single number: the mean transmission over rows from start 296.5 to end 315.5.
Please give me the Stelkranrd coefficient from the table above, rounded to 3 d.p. -0.070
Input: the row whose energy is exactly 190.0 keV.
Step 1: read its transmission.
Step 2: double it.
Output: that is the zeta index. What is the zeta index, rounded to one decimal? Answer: 39.6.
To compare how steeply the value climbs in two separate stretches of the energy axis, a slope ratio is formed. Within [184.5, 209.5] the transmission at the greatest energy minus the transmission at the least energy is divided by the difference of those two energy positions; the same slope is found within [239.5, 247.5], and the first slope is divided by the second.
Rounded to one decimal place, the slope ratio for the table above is -1.6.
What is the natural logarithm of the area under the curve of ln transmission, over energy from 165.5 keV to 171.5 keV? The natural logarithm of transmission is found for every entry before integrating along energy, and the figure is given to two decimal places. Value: 2.90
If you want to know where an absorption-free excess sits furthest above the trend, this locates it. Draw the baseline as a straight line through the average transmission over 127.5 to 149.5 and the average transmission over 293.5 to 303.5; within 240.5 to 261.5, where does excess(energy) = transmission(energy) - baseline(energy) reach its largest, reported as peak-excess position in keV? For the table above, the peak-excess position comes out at 260.0 keV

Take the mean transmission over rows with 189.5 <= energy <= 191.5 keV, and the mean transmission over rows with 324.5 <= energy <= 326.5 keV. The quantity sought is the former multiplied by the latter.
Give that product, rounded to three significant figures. 490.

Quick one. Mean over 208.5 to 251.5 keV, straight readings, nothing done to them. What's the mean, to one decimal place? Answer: 17.7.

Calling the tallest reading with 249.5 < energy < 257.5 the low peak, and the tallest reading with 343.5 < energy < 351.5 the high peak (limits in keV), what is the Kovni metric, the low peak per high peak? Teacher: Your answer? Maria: 0.85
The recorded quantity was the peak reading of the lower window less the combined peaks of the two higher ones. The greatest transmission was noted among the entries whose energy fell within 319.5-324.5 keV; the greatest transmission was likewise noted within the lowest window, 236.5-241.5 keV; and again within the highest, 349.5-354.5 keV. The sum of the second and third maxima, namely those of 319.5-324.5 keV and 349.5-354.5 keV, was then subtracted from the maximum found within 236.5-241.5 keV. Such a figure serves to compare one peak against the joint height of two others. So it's -27.4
